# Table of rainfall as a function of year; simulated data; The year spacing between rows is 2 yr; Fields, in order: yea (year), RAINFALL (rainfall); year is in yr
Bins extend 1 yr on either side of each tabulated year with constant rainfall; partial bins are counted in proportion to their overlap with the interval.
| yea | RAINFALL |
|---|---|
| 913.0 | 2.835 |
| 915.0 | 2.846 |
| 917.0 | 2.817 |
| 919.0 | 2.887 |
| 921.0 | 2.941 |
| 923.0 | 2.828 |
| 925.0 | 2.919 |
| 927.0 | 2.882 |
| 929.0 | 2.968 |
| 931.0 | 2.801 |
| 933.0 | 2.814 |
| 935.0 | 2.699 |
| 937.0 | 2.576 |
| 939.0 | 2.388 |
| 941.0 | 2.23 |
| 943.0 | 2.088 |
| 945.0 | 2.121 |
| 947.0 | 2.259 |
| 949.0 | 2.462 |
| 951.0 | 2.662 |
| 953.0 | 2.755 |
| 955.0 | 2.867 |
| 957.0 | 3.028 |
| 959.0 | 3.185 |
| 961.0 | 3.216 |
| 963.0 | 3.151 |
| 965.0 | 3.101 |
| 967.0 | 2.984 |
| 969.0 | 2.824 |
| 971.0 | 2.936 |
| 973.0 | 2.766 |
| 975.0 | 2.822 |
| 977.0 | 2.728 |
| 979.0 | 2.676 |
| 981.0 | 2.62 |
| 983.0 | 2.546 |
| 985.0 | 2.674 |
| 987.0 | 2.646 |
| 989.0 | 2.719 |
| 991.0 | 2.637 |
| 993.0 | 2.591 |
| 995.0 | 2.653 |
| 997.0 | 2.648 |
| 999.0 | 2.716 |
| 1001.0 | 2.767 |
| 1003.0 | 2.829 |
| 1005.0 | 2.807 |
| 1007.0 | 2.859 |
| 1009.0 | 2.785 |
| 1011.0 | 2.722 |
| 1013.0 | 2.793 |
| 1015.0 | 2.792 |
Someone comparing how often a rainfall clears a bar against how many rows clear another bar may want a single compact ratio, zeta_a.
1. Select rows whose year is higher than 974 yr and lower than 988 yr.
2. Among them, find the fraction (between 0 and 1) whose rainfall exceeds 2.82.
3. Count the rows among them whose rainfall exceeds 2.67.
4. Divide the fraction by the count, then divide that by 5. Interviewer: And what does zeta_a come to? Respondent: 0.007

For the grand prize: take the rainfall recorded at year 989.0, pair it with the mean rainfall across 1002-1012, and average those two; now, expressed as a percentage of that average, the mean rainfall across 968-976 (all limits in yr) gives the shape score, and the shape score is 102.8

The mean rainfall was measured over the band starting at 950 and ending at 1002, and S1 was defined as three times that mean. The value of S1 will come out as 8.41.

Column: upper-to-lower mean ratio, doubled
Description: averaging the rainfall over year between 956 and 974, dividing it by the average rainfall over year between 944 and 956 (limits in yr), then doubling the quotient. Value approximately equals 2.40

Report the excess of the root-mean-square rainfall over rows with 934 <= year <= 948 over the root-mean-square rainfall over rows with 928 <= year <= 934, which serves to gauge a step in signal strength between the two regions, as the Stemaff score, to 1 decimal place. -0.5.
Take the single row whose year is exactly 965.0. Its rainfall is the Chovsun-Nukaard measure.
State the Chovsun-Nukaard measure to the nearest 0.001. 3.101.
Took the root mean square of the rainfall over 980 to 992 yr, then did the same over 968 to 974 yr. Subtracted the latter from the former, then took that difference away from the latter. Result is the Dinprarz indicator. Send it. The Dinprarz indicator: 3.04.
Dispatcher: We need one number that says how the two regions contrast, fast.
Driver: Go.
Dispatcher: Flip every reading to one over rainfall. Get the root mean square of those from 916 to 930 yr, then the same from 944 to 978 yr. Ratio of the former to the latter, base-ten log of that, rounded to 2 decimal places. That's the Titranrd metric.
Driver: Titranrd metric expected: -0.02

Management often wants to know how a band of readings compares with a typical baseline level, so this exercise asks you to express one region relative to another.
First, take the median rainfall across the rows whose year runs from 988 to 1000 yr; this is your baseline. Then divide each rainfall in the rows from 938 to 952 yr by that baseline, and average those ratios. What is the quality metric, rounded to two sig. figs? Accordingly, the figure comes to 0.87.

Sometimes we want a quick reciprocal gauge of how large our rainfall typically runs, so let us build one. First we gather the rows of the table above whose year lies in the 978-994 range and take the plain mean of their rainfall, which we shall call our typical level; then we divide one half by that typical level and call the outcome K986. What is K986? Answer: 0.189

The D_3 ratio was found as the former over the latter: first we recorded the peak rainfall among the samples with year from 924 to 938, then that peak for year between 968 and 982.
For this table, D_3 1.01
